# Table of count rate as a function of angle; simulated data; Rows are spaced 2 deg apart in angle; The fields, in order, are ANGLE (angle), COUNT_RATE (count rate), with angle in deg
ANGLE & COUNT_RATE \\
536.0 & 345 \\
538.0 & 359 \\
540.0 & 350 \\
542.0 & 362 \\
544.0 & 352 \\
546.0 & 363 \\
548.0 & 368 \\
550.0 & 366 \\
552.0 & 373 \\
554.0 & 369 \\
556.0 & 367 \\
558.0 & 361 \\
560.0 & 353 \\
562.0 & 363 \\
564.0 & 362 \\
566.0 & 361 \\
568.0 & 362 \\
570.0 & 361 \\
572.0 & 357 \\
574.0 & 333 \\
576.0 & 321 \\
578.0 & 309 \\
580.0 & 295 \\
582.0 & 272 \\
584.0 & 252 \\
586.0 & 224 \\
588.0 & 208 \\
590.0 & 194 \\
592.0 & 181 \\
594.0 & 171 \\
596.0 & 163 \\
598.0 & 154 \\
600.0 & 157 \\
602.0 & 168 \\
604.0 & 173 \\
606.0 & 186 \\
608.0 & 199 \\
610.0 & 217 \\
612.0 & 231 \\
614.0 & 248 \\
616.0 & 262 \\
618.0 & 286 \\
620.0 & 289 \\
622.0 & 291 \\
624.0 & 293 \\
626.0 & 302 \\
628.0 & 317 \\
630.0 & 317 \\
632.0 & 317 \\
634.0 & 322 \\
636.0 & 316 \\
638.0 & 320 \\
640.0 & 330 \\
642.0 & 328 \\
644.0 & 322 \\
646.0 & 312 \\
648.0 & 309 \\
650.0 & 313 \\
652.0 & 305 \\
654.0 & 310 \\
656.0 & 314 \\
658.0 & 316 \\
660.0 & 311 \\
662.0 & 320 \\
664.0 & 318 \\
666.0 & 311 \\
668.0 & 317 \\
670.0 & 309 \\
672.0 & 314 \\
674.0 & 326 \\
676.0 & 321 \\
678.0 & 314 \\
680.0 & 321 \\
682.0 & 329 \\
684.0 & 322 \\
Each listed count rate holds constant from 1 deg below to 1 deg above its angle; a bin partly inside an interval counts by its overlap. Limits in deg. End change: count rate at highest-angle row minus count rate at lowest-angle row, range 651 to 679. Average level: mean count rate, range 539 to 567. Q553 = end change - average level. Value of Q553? -353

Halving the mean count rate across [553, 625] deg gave 135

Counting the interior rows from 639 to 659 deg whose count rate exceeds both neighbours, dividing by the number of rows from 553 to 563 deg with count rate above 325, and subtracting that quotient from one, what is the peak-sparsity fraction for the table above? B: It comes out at 0.80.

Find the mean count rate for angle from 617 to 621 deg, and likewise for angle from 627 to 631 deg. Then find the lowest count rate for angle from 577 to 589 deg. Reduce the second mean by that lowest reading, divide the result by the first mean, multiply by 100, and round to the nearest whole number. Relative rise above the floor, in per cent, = 38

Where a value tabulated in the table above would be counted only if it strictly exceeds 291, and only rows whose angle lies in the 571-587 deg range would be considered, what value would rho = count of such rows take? 5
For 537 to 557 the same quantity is 10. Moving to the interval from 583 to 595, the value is 0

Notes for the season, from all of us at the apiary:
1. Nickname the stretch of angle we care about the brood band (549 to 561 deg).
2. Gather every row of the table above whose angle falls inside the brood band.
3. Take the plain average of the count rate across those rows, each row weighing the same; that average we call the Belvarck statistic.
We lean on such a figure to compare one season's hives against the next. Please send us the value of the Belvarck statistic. 365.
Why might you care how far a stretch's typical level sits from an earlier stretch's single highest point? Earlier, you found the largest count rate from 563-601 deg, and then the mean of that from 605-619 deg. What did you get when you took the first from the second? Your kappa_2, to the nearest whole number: -129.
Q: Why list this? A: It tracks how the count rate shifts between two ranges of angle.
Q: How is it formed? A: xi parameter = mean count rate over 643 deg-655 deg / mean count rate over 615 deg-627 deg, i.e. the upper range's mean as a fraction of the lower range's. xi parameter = 1.09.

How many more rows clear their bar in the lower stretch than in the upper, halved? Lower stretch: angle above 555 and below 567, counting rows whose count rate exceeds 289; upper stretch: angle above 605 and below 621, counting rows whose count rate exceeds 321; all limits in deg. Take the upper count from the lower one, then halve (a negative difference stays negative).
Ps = 3.0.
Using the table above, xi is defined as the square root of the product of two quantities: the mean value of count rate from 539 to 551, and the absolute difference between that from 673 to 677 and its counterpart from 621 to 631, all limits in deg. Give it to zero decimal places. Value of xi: 84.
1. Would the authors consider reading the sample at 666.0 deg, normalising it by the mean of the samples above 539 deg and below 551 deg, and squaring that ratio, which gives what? 0.75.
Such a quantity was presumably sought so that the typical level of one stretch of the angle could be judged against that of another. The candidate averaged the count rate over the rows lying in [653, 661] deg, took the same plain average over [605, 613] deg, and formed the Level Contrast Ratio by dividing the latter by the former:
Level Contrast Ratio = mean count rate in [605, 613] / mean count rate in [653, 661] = 0.7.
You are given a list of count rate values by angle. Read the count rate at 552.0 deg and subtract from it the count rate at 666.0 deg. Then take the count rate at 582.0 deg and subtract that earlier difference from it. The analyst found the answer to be 210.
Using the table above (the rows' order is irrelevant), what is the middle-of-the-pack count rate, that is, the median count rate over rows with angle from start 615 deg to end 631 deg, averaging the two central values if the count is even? 292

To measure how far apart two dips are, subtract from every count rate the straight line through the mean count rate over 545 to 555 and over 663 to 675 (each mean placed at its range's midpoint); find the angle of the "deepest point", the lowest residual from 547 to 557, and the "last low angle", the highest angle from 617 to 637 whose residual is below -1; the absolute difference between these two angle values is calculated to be 86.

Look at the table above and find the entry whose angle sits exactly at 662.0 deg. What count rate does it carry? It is 320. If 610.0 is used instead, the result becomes 217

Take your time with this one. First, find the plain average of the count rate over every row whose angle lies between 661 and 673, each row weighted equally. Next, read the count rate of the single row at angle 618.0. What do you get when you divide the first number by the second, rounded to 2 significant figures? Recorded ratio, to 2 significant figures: 1.1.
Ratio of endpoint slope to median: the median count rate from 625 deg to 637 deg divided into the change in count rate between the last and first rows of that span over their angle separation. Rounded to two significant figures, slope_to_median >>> 0.0044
